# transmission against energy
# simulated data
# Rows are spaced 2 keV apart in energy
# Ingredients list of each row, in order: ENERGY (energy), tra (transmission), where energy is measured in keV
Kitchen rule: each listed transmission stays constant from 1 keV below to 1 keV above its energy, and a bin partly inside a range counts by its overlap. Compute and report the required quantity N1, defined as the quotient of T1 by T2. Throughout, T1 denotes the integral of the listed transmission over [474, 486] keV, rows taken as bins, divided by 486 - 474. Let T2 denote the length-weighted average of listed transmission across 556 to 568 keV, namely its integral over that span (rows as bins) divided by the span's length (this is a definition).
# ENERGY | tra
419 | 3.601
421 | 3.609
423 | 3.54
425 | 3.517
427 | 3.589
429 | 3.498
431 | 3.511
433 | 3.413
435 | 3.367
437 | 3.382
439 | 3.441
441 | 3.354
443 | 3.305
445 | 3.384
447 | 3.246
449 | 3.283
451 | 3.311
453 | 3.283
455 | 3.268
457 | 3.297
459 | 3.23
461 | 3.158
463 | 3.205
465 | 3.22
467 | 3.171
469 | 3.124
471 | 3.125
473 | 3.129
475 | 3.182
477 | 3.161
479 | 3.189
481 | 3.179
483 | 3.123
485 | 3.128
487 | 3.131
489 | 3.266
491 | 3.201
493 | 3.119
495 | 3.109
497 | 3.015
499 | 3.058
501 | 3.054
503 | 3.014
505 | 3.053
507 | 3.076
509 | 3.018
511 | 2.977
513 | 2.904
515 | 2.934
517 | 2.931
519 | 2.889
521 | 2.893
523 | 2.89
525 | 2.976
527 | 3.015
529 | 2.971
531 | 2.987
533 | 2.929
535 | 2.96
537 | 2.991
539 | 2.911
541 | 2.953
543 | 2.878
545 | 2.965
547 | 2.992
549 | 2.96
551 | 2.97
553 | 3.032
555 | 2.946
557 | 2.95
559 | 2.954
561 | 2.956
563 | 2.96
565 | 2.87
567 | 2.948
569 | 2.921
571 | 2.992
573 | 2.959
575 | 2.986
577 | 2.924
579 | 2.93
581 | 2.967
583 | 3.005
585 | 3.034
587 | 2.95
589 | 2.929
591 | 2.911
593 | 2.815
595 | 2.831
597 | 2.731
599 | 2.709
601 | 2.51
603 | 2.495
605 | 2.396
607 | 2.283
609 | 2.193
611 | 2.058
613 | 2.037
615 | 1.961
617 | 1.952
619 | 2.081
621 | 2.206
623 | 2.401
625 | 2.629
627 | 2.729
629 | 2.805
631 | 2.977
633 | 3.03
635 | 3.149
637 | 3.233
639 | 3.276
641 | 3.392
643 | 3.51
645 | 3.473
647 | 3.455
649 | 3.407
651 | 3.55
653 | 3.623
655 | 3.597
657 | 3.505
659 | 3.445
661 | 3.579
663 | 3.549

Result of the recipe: 1.08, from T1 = 3.16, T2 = 2.94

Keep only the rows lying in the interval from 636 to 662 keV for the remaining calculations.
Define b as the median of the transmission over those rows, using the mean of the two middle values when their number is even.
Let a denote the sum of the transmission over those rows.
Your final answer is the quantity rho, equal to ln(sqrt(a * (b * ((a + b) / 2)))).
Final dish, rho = 4.12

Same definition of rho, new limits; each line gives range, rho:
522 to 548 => 3.88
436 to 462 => 4.05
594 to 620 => 3.51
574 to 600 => 3.86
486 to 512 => 3.94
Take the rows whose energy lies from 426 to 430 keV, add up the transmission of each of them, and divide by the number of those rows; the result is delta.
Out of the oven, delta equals 3.54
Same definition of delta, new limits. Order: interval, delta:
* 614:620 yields 2.00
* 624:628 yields 2.68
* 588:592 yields 2.92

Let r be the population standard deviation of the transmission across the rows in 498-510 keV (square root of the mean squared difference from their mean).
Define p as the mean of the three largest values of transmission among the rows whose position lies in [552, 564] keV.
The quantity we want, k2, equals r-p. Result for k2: -3.0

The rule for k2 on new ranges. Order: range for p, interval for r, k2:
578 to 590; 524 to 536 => -3.0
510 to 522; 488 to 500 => -2.9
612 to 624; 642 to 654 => -2.2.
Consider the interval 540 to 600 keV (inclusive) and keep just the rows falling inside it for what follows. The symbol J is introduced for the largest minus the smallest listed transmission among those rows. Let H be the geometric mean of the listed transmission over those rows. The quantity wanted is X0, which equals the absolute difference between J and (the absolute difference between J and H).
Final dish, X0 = 2.3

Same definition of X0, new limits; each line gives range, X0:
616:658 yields 0.3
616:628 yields 0.8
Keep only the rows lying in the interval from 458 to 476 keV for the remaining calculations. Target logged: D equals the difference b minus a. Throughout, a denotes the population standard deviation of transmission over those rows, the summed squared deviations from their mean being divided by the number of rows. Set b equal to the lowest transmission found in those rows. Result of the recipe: 3.09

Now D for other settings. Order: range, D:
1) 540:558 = 2.84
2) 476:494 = 3.07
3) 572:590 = 2.89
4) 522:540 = 2.85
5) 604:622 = 1.81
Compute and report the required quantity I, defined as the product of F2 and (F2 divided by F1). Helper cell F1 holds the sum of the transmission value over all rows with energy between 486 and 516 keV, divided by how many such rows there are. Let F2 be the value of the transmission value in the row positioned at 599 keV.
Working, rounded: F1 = 3.06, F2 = 2.709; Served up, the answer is 2.40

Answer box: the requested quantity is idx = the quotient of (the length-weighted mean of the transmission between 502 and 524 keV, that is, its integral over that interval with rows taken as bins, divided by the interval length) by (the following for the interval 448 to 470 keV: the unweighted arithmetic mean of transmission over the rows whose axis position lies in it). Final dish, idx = 0.9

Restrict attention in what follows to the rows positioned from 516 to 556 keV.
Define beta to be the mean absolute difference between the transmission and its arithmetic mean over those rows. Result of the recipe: 0.03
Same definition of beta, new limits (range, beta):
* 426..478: 0.10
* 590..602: 0.10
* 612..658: 0.50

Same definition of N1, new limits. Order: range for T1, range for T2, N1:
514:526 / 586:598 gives 1.02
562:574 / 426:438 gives 0.85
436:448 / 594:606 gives 1.28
